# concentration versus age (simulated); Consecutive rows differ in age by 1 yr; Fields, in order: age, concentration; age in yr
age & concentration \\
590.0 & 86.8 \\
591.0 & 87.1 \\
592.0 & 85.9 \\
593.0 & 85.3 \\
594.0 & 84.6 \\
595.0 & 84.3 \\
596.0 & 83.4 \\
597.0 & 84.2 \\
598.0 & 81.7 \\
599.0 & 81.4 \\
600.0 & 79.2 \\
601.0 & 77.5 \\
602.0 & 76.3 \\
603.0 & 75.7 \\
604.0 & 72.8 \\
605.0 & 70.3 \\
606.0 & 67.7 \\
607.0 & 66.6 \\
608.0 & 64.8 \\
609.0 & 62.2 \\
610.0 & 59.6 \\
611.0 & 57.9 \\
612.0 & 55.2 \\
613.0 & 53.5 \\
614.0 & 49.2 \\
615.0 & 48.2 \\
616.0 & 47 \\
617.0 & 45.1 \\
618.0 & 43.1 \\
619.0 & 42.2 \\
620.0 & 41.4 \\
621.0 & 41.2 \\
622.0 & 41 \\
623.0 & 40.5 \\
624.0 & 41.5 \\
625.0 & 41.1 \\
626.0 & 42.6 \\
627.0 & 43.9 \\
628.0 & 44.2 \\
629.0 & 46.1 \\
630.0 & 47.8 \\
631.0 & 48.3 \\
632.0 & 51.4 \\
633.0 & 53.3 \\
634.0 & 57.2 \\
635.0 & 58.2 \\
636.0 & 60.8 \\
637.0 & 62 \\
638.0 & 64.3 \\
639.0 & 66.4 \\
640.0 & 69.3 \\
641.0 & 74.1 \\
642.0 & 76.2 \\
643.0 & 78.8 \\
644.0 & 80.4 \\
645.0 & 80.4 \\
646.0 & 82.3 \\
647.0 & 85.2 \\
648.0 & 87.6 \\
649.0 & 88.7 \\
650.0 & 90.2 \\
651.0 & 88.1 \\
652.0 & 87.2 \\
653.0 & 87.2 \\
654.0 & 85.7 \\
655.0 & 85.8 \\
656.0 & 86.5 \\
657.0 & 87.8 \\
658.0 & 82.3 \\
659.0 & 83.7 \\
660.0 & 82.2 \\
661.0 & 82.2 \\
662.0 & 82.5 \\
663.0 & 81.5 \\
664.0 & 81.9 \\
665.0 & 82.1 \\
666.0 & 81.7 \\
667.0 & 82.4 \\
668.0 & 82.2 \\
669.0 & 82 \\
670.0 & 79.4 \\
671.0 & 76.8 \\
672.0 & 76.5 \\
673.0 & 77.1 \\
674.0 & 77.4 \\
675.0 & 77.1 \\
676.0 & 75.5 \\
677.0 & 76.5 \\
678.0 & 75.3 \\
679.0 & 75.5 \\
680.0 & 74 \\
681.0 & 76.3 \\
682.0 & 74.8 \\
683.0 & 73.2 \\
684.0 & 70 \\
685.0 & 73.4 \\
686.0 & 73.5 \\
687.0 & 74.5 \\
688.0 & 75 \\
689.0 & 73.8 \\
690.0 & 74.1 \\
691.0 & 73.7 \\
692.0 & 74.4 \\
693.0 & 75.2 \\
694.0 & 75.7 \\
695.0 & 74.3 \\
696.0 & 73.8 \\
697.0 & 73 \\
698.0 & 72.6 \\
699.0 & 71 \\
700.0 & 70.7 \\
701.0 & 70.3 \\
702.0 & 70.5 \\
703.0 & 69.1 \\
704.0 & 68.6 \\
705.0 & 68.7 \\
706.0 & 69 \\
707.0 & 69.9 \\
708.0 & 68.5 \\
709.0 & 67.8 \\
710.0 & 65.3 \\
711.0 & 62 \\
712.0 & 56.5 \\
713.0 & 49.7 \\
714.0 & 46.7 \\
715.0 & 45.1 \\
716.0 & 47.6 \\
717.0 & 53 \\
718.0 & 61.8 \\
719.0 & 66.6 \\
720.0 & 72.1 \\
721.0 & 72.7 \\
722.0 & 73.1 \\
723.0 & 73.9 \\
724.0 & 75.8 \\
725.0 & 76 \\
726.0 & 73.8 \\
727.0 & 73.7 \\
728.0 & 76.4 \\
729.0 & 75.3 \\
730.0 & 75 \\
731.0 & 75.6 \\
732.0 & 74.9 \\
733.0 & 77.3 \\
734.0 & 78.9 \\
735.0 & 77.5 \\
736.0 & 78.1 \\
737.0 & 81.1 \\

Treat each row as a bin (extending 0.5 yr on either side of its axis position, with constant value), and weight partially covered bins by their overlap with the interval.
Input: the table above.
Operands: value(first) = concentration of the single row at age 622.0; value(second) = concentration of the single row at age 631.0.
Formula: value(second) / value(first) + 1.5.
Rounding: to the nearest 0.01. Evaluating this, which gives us 2.68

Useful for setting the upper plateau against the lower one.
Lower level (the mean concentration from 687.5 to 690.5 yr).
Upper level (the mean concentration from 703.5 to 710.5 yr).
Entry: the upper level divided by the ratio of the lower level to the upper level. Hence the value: 63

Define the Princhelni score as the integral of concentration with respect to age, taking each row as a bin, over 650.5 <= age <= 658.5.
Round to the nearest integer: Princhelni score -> 691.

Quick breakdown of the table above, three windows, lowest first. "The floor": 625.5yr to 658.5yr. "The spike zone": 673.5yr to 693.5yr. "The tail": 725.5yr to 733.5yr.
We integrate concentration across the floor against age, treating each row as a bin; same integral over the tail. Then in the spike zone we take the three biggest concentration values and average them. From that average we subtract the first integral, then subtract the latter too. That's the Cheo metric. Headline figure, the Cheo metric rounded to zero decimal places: -2855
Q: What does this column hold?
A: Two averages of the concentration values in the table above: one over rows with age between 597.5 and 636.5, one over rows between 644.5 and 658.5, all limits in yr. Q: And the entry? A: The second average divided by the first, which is 1.5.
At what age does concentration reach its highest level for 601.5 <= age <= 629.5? 602.0 yr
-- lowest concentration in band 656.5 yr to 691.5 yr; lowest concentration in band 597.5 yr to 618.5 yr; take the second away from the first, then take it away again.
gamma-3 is -16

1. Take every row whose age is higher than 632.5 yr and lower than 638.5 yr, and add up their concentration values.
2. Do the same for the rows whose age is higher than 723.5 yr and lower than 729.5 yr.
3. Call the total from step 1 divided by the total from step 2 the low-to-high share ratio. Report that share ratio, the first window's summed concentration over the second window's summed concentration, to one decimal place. 0.8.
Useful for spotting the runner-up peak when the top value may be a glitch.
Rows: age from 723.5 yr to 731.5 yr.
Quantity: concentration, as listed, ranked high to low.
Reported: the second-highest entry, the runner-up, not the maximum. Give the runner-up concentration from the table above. 76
